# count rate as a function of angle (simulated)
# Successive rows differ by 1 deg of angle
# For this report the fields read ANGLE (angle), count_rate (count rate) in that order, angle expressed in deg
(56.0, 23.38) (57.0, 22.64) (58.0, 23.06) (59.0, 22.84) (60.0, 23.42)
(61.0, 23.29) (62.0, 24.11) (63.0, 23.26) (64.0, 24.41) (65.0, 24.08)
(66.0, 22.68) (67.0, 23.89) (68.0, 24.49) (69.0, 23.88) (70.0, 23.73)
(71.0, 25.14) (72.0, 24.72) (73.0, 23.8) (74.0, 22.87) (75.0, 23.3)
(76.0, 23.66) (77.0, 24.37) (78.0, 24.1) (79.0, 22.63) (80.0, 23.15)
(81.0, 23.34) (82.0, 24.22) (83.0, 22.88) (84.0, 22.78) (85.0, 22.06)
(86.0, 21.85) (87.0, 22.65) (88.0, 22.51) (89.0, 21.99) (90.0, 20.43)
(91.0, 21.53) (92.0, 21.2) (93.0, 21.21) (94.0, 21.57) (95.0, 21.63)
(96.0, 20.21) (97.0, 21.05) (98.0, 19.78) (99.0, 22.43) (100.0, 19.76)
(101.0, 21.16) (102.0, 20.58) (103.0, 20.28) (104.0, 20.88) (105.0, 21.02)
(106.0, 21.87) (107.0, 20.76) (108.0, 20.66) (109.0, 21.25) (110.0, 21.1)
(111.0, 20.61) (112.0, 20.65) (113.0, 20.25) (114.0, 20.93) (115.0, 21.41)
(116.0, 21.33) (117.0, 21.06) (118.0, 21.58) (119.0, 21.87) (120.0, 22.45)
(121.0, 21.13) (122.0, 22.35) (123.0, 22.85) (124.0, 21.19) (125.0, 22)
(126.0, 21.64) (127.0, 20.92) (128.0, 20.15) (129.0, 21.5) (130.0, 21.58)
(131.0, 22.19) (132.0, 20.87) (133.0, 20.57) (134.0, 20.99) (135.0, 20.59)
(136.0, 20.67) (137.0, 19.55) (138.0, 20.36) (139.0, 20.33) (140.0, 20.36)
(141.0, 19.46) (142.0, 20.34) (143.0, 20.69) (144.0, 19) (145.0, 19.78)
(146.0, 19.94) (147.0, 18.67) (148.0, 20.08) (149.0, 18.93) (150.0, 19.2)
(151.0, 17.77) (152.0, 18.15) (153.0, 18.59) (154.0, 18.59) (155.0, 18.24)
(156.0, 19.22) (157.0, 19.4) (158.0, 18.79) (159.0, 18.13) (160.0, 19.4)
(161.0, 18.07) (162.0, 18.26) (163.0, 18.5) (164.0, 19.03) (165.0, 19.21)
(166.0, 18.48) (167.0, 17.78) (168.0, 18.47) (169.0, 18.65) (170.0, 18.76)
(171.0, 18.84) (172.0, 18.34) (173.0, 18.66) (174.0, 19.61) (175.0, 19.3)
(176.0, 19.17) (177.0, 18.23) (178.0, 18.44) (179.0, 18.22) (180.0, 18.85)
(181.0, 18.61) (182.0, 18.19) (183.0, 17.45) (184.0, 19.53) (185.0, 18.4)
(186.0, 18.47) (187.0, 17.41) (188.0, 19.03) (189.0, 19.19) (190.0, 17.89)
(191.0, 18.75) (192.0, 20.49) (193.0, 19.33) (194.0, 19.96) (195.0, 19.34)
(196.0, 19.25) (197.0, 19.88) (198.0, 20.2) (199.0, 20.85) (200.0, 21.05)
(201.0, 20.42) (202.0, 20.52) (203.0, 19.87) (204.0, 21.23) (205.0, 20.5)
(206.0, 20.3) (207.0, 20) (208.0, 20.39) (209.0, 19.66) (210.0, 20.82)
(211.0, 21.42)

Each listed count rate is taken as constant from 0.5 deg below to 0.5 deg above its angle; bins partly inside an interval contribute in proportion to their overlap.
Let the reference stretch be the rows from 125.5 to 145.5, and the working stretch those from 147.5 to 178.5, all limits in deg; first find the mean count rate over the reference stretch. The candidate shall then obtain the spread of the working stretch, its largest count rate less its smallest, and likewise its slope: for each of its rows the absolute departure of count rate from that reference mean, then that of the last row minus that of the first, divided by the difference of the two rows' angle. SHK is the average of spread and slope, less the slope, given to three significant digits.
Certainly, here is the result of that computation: 1.13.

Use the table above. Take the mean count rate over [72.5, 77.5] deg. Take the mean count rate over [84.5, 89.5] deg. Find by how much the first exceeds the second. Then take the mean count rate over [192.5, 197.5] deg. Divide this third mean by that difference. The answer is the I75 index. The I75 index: 14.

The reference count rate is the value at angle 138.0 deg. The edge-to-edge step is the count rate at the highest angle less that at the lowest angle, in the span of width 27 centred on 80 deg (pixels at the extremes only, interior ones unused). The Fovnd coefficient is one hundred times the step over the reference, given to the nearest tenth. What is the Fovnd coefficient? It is -13.2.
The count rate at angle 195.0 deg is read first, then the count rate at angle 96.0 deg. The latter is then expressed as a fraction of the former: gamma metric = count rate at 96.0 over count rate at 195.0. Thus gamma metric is 1.04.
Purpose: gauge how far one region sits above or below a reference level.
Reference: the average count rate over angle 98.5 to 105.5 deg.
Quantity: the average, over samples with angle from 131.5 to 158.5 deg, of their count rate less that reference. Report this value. -1.3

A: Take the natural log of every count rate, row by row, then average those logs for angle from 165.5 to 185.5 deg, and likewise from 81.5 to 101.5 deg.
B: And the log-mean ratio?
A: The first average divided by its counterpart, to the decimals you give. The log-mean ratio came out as 0.951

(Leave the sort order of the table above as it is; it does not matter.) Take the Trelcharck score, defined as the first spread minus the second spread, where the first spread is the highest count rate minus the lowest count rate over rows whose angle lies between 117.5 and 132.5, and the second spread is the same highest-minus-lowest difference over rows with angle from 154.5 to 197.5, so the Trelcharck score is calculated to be -0.38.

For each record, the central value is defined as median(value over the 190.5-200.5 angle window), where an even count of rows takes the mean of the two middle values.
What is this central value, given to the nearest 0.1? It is 19.9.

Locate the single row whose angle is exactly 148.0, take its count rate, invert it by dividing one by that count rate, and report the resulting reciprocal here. 0.0498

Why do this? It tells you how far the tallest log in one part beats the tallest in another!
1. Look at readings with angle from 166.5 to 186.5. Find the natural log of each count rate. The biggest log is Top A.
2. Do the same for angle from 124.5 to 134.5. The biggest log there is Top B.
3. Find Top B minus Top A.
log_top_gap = 0.12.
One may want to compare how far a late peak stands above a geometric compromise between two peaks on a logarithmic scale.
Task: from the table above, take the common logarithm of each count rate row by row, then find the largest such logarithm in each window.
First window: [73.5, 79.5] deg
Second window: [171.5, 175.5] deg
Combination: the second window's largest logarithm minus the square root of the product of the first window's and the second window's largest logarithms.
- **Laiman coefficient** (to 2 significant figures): -0.046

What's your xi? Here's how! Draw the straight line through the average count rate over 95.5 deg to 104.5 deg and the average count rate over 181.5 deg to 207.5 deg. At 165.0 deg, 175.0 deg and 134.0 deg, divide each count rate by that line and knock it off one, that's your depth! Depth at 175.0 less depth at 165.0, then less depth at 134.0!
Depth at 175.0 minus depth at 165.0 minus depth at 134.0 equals 0.03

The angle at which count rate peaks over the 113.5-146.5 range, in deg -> 123.0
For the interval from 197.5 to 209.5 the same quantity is 204.0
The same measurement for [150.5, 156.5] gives 156.0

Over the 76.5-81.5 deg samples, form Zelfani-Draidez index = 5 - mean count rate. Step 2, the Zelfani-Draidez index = -19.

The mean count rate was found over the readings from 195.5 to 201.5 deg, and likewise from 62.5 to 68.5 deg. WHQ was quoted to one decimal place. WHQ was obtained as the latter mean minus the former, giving 3.5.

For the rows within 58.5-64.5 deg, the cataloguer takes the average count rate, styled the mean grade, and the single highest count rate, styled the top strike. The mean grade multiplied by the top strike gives 575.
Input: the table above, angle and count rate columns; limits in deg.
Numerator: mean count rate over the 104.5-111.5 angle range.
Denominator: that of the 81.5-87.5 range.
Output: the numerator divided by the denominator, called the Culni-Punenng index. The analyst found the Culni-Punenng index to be 0.93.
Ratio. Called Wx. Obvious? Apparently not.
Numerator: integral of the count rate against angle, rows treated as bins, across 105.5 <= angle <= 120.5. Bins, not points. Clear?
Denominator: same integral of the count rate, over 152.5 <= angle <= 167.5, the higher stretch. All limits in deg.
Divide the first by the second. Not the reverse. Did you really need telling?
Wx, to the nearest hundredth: 1.14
